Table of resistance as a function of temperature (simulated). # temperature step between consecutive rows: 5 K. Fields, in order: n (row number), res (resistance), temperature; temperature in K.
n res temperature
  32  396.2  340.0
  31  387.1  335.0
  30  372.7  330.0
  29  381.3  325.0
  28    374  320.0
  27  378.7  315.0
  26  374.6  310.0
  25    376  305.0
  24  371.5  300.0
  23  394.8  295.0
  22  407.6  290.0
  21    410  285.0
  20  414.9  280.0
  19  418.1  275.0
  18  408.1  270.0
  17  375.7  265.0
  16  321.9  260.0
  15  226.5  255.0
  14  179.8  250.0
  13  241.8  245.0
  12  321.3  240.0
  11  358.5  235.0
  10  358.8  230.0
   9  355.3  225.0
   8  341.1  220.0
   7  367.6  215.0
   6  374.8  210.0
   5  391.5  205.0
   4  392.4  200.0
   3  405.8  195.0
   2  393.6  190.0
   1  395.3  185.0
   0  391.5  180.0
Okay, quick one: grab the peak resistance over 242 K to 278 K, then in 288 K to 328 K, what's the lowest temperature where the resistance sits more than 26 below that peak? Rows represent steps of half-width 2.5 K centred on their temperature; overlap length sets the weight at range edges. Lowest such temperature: 300.0 K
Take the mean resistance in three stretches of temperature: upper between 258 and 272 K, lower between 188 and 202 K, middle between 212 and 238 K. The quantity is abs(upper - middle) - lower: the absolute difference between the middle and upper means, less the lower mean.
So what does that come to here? -385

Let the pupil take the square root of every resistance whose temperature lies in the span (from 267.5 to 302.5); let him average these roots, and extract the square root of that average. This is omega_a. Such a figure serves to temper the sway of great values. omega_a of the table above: 4.48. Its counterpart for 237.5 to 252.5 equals 3.95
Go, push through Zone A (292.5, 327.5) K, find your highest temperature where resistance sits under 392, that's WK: 325.0 K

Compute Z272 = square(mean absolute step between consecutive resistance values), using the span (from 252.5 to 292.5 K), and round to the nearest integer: 834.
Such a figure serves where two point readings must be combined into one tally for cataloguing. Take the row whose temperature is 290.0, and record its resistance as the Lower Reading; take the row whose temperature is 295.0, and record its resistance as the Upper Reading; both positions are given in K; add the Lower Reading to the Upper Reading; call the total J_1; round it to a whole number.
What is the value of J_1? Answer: 802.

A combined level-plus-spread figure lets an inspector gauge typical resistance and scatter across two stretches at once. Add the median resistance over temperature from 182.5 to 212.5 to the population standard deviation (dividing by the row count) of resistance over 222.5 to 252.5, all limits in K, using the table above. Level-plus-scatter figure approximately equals 462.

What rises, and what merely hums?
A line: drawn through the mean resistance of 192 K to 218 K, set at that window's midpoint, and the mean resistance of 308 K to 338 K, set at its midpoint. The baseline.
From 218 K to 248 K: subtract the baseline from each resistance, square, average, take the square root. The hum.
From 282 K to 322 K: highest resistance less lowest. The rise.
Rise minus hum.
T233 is -30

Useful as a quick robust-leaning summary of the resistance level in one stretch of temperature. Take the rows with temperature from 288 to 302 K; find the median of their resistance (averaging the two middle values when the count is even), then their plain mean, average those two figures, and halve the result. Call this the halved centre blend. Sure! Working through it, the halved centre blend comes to 197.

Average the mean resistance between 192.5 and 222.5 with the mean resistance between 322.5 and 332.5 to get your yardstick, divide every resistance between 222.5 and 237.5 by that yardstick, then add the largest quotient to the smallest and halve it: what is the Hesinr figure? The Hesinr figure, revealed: 0.94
